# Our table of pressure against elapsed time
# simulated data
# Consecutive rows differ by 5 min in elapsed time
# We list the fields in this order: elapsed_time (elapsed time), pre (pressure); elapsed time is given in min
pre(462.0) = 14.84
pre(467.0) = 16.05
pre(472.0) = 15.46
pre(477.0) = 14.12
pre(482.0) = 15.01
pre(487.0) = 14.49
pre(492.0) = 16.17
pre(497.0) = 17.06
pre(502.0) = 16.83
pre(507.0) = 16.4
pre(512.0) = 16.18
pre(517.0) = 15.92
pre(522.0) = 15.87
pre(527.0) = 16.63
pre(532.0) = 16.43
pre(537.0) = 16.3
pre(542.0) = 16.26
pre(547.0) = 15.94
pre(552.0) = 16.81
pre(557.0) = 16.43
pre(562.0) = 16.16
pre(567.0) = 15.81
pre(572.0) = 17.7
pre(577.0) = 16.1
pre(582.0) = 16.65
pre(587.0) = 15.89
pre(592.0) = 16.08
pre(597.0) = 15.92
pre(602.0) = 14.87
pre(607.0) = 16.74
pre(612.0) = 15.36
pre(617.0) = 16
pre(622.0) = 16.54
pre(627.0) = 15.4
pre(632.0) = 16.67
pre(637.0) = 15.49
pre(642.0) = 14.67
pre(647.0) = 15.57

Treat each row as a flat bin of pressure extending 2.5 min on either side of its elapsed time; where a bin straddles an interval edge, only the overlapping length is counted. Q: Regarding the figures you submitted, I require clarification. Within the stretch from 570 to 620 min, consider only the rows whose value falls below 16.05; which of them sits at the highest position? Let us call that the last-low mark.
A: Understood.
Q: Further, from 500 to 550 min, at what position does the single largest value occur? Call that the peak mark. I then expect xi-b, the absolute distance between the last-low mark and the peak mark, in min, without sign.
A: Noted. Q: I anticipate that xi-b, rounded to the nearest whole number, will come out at 115 min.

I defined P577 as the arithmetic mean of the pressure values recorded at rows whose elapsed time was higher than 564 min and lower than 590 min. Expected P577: 16.4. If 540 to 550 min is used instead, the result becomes 16.1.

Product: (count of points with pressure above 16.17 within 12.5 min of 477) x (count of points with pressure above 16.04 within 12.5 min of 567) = 0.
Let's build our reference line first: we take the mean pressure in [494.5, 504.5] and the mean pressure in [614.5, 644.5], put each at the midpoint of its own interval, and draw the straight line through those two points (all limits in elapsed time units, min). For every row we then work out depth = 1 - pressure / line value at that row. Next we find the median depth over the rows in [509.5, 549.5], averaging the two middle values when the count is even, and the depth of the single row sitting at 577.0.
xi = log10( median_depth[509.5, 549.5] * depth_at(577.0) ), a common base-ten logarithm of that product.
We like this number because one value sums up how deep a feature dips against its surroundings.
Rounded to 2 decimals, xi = -3.58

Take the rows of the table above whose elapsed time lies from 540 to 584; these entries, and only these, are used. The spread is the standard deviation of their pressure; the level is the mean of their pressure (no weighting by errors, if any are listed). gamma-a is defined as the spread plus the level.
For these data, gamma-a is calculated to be 17.0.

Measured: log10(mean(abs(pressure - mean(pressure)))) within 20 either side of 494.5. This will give -0.03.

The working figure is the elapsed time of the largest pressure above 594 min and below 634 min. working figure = 607.0 min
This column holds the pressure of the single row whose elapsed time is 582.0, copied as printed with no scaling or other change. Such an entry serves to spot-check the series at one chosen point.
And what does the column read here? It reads 16.65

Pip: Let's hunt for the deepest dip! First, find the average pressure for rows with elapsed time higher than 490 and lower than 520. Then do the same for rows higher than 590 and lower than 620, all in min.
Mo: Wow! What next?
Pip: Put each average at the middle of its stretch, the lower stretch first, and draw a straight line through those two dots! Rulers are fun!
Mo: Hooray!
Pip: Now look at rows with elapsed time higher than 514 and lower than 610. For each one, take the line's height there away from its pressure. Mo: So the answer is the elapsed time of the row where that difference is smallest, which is 602.0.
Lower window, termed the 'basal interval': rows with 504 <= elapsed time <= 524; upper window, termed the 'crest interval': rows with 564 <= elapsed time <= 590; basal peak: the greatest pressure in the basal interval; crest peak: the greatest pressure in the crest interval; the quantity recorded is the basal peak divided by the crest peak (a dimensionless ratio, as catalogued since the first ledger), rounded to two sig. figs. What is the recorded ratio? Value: 0.93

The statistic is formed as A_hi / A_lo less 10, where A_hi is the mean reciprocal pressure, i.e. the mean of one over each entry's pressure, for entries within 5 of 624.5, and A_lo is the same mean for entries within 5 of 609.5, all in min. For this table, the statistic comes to -9.00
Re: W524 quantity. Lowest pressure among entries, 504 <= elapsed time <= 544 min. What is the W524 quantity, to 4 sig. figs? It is 15.87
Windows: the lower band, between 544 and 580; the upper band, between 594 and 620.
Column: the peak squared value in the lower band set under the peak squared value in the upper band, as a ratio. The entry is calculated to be 0.894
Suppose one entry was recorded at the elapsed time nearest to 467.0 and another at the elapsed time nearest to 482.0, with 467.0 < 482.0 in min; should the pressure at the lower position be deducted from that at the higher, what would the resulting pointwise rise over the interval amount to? -1.0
